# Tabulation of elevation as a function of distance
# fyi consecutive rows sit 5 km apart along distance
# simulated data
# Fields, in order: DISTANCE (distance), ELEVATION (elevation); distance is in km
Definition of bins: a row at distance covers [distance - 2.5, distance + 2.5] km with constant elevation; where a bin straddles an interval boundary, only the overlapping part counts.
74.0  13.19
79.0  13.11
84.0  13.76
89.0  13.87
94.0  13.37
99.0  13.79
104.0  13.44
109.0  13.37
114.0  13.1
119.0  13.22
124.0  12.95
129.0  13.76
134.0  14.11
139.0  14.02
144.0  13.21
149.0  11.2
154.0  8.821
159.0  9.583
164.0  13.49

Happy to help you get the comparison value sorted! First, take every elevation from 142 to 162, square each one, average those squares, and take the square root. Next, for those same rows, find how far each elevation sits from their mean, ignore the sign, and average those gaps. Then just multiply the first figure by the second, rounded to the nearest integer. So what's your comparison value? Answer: 16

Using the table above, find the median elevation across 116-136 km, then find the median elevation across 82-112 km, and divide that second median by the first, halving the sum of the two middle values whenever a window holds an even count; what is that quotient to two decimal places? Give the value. 1.01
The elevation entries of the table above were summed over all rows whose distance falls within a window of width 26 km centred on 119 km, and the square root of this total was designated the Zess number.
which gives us 8.15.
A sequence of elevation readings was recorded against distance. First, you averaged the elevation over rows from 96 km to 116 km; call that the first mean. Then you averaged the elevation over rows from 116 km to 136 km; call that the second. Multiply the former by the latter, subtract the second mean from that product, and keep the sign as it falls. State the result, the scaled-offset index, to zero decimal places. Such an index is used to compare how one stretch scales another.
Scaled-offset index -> 168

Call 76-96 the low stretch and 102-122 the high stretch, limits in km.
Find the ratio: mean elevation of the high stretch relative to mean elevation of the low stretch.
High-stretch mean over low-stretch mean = 0.98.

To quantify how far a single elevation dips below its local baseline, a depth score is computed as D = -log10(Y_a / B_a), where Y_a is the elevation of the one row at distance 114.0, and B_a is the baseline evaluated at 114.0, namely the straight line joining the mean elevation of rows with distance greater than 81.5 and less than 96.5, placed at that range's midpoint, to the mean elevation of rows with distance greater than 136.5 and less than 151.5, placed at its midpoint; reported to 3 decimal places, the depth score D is 0.006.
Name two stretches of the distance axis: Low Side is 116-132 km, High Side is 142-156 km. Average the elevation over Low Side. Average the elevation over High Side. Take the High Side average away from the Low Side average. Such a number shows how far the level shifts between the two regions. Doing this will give 2.2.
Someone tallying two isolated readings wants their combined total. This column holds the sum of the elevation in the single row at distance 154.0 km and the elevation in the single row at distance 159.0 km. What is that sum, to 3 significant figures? 18.4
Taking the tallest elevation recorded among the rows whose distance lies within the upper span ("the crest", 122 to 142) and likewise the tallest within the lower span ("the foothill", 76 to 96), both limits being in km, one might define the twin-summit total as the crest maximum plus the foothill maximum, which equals 27.98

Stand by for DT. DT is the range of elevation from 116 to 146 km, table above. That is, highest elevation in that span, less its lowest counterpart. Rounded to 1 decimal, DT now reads 1.2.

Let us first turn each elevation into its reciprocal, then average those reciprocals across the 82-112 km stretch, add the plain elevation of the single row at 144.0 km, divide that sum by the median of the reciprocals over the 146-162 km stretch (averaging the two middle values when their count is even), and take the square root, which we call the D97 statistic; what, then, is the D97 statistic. 11.3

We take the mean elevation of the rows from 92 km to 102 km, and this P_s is 13.6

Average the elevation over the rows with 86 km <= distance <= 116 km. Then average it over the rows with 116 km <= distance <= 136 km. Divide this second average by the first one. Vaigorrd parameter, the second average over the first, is 1.00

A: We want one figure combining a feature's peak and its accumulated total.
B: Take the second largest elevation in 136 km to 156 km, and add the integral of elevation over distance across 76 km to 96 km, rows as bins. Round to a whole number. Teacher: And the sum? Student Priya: 284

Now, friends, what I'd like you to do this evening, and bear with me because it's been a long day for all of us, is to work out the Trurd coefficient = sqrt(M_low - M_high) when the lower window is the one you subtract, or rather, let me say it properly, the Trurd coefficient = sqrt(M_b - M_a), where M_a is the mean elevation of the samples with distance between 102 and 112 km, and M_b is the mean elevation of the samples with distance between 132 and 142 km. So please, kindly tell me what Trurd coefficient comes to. 0.8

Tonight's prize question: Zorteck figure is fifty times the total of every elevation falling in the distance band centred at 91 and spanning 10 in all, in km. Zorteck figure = 1362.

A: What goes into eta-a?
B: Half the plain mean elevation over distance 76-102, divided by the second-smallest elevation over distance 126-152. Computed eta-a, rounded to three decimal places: 0.514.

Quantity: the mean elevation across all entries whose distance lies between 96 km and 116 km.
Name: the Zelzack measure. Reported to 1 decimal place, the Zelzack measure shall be 13.4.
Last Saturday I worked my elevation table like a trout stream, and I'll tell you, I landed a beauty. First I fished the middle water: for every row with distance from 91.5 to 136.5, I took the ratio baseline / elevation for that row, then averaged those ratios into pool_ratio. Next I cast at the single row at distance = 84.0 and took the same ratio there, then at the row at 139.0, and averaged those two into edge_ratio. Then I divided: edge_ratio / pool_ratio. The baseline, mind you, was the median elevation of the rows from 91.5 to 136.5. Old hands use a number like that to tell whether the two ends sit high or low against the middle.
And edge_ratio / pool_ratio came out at 0.97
